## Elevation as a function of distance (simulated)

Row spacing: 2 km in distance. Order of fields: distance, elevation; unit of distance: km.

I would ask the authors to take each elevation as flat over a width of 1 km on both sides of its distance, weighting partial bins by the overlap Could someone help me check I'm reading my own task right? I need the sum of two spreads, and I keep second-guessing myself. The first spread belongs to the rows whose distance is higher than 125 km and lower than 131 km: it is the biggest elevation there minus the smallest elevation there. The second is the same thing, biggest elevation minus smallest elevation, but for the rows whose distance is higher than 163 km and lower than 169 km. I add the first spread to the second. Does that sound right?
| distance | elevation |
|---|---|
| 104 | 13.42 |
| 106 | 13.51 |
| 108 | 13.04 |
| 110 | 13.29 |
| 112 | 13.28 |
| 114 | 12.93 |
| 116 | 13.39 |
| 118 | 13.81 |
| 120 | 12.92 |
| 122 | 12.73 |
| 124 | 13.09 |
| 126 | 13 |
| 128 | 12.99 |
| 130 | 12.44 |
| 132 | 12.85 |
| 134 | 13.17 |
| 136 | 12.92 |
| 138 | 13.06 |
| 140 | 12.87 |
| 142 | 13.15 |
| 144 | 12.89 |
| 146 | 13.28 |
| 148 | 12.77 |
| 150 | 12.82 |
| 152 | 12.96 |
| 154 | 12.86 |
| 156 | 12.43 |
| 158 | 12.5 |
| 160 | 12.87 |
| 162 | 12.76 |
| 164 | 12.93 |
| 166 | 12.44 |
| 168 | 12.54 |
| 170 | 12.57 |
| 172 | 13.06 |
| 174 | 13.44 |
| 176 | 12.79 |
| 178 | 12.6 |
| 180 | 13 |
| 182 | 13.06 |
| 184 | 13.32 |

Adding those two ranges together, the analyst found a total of 1.05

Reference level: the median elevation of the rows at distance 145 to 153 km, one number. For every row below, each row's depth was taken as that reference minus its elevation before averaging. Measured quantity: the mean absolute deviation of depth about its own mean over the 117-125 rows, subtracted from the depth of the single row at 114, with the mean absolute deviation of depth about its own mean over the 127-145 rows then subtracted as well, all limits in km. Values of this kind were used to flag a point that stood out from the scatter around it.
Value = -0.52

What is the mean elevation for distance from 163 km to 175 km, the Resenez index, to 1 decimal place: 12.8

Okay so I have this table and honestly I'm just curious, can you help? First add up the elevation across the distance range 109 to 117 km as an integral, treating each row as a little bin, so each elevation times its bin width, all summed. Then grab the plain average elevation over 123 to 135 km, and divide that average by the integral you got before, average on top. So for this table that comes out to 0.12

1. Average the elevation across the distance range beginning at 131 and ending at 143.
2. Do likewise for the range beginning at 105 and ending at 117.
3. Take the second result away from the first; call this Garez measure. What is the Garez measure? -0.24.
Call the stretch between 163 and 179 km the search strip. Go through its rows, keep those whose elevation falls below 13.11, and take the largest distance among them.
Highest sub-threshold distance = 178 km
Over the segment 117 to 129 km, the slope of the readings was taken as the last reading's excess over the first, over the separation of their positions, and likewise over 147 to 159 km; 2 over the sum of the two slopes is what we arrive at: -18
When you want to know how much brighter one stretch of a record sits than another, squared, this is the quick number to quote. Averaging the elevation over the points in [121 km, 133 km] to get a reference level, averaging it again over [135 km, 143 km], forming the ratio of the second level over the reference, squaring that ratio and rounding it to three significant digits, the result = 1.02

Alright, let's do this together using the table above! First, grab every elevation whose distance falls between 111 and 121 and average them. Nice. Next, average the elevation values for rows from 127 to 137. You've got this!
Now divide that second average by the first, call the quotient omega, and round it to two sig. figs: 0.97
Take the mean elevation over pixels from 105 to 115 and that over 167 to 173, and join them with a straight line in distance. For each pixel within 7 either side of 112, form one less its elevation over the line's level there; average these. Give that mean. -0.010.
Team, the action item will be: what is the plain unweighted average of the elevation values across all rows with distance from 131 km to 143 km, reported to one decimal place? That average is 13.0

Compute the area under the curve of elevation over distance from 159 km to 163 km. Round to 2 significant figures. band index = 51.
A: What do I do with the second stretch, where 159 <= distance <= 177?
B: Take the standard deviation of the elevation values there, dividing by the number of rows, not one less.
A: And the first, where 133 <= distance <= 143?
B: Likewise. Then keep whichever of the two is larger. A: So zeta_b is 0.29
